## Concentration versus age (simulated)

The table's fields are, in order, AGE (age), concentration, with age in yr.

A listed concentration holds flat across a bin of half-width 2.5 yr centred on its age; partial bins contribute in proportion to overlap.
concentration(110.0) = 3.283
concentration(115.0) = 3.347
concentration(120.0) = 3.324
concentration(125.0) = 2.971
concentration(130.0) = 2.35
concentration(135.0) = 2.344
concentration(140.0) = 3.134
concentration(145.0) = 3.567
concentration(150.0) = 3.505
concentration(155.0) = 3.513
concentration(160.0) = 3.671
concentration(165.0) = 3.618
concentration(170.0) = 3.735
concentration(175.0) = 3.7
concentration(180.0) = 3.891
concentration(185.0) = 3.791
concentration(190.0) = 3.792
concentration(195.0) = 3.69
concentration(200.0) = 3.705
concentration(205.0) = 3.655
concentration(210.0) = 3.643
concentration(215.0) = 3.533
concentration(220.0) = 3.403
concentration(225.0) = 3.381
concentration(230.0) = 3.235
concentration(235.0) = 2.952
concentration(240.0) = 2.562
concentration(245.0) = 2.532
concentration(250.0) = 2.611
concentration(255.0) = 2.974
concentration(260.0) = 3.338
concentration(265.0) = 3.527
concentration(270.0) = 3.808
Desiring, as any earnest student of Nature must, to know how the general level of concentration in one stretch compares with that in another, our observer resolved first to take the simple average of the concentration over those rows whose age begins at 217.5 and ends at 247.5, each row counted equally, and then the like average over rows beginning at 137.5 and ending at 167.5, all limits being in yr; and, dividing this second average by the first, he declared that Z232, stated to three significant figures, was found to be 1.16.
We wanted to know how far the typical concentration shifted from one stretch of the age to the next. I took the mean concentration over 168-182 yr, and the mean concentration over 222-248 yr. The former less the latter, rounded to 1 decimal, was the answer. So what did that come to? 0.8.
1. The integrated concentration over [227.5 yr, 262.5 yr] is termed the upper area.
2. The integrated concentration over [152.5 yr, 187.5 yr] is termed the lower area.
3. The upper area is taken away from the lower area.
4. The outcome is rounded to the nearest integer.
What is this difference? 29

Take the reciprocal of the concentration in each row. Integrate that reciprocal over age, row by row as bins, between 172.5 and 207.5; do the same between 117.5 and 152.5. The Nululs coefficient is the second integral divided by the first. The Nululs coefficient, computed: 1.27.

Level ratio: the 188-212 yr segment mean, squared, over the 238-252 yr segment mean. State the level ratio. 5.3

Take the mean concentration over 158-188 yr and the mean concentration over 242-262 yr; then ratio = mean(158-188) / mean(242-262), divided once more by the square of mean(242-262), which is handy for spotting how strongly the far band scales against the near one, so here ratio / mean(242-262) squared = 0.16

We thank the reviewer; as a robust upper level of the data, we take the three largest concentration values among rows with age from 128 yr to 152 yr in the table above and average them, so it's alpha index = 3.40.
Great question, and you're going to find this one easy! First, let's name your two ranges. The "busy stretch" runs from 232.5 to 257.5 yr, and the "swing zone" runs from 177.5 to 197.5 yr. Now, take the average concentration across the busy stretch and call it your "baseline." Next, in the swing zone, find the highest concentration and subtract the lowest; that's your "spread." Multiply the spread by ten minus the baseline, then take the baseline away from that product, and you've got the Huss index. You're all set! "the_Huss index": -1.3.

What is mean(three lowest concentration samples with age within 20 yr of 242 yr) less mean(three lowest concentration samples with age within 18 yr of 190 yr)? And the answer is -1.1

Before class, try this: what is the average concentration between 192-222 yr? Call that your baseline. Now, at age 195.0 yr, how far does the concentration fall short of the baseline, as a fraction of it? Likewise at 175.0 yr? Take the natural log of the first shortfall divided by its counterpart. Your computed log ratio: -0.1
